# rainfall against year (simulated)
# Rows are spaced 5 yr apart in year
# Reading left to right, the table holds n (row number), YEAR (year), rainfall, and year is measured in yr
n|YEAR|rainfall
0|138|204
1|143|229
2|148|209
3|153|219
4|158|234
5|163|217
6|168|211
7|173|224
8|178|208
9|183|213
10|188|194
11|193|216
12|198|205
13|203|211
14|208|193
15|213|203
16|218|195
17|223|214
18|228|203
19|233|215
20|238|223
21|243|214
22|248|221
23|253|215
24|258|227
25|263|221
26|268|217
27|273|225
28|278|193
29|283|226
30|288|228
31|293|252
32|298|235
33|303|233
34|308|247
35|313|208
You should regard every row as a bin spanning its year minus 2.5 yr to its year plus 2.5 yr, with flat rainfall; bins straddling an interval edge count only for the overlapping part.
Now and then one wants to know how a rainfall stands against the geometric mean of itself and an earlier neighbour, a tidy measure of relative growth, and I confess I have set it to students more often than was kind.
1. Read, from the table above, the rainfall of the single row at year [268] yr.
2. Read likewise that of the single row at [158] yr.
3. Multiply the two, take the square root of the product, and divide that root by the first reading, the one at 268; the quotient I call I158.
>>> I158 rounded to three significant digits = 1.04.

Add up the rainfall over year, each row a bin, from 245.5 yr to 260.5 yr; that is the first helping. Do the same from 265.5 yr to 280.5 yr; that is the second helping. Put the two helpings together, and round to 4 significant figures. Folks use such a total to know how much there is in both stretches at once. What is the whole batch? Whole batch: 6490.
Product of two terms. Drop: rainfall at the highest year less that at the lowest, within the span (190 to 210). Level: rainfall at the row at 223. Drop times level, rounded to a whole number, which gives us -4922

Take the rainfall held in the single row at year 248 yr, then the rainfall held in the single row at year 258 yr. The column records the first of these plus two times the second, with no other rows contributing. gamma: 675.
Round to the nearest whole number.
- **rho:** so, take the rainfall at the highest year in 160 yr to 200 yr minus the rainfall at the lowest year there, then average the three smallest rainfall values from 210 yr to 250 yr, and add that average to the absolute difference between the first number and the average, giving 413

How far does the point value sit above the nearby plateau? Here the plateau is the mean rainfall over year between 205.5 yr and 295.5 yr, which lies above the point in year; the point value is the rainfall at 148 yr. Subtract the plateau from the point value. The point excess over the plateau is -6.8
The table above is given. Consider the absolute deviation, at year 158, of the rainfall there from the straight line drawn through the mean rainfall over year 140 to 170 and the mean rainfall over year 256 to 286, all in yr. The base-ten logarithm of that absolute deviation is 1.2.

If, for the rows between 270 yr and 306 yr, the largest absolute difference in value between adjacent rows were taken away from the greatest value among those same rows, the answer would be 219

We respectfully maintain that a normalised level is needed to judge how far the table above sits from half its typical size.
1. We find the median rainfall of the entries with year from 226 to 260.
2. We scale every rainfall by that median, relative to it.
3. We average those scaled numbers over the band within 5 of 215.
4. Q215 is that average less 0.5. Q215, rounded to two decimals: 0.43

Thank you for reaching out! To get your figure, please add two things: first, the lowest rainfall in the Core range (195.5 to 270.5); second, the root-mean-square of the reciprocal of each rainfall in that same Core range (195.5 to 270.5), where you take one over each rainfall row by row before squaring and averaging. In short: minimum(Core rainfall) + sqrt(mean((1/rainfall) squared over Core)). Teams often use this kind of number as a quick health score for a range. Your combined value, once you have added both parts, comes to 193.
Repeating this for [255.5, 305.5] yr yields 193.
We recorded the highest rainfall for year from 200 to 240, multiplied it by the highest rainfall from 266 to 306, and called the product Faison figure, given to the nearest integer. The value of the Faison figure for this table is 56196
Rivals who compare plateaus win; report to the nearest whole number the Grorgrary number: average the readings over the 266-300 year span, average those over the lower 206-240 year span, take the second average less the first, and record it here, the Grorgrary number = -19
